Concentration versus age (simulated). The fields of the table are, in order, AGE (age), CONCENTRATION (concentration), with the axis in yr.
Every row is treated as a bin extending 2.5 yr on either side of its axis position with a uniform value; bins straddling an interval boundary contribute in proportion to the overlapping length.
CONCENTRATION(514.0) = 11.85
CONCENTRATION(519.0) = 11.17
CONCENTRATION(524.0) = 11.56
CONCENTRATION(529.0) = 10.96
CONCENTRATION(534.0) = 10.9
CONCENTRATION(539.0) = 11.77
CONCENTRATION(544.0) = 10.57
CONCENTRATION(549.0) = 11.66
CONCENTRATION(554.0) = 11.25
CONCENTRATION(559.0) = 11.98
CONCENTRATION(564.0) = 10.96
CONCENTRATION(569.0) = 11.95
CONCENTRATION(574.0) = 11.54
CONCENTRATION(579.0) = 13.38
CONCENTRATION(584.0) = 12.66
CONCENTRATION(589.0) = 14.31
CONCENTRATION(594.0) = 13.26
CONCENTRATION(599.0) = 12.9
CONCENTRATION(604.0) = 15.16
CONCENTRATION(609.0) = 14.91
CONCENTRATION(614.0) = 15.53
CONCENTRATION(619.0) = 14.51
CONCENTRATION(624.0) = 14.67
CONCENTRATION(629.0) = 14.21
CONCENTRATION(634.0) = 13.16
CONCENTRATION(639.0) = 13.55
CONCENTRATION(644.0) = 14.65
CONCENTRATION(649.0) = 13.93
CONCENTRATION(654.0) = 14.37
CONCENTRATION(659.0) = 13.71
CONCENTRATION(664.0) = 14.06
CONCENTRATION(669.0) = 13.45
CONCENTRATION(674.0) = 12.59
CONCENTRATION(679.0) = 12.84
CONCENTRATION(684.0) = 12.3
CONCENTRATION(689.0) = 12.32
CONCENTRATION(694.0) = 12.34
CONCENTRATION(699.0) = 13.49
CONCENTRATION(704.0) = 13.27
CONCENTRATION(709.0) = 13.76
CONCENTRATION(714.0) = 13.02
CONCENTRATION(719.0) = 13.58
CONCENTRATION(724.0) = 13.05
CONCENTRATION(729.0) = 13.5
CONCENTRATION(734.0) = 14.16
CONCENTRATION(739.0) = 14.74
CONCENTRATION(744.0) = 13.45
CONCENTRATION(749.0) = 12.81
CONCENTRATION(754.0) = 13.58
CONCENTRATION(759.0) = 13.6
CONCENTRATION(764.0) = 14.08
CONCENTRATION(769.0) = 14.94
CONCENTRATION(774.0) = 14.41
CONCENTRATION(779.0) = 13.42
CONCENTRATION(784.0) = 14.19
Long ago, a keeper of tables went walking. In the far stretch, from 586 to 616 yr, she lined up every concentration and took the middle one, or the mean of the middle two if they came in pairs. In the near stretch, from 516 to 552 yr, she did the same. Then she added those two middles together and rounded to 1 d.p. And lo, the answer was 25.8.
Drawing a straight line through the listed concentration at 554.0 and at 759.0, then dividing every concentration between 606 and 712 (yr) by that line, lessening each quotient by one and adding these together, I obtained 2.1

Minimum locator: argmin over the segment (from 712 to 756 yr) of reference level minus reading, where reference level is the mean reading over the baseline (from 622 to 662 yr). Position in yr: 739.0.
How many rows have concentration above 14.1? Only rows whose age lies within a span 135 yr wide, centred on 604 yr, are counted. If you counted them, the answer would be 9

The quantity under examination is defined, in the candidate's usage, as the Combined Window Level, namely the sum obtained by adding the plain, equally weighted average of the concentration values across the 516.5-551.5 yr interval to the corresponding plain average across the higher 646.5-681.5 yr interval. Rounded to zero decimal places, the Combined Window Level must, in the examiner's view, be 25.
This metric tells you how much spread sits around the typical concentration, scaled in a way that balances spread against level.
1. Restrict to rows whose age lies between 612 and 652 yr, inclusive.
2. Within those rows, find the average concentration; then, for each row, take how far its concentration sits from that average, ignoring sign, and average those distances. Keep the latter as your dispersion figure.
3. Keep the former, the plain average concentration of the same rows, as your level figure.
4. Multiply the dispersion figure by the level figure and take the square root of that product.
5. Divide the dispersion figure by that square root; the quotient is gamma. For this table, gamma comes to 0.199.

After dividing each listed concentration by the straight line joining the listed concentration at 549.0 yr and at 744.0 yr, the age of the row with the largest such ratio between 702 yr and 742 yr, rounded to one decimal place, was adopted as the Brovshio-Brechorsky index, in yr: 739.0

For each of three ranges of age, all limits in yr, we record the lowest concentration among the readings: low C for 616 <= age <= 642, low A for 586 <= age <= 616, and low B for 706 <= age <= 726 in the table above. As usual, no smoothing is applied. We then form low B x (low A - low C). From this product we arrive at -3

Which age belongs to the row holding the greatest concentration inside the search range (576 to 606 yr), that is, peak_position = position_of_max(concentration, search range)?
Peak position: 604.0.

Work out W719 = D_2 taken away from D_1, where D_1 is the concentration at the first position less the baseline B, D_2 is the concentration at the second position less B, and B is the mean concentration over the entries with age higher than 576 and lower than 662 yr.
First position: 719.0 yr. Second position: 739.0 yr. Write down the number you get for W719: -1.2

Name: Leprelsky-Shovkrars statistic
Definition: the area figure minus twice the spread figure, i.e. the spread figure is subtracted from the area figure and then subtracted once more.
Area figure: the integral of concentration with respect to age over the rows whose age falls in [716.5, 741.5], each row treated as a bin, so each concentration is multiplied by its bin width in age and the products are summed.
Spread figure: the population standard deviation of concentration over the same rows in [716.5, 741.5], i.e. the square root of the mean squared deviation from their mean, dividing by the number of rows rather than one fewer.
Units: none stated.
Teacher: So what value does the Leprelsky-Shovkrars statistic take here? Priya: 344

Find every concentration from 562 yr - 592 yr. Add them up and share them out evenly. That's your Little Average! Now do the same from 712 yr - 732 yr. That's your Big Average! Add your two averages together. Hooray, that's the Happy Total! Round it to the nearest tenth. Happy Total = 25.8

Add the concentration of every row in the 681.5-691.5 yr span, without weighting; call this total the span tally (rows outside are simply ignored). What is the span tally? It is 25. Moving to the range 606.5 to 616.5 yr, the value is 30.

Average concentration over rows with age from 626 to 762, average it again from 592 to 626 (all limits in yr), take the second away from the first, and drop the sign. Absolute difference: 1.0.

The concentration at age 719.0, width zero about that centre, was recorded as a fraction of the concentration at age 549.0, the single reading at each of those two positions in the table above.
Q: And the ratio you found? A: 1.16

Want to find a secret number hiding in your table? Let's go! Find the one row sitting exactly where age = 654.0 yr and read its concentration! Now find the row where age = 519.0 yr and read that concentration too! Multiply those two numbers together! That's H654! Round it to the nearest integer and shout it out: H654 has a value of 161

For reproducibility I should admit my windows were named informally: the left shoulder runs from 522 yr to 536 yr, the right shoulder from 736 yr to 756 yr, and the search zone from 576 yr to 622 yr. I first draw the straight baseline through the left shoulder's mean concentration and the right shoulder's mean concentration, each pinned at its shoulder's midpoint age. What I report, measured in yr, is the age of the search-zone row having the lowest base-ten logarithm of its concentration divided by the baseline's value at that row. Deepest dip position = 584.0 yr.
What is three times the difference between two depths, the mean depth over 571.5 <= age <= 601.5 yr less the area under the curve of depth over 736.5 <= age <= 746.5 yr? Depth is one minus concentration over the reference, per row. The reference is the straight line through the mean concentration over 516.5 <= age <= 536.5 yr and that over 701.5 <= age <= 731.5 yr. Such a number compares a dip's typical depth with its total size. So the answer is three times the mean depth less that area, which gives 1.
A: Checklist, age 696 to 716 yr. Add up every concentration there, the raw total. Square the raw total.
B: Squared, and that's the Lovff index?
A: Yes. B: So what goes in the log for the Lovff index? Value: 2867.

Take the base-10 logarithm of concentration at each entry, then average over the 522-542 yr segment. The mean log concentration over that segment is 1.05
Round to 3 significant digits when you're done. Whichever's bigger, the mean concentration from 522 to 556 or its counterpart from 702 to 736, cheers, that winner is 13.5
